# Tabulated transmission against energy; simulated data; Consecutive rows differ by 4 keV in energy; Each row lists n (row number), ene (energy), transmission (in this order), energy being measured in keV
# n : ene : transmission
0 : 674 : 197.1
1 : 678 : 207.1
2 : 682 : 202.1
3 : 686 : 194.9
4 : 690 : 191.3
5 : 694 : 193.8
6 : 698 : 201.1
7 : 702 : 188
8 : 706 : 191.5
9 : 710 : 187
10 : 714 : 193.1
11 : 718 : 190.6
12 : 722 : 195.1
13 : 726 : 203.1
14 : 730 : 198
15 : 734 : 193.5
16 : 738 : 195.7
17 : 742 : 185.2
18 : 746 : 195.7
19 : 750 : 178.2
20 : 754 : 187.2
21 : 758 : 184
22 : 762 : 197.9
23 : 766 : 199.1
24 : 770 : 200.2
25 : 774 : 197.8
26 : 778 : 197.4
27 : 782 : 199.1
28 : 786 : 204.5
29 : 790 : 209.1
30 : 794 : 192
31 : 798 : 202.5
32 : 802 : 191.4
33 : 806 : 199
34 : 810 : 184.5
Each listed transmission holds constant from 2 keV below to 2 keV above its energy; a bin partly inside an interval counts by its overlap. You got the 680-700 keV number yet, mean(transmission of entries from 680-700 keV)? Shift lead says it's 197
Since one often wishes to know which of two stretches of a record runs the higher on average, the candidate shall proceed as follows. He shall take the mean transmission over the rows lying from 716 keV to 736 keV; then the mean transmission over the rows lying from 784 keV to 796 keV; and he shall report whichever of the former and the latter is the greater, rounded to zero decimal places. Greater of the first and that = 202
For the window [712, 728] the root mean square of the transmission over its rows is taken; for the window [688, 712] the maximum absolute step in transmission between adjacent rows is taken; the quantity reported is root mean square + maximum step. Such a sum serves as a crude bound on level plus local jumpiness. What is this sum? 209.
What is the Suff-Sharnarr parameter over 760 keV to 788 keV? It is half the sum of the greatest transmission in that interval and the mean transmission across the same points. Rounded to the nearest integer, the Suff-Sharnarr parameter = 202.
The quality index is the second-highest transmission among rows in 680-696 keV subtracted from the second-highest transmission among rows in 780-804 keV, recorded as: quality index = 10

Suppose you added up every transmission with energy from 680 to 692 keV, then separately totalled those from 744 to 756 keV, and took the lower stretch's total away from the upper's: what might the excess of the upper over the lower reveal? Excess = -27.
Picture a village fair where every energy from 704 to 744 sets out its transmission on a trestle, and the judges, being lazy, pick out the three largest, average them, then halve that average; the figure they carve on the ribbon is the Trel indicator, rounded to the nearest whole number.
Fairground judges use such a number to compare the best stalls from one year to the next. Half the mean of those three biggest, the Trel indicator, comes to 99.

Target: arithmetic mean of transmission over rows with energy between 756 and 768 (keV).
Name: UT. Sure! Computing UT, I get 194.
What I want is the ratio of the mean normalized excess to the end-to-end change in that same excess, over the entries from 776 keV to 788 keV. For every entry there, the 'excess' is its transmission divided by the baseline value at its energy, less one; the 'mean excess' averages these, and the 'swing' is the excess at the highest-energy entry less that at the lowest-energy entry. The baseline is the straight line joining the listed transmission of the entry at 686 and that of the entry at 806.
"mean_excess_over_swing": 0.3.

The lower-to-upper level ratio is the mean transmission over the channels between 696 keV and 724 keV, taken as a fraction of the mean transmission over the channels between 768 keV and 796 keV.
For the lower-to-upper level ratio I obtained 0.96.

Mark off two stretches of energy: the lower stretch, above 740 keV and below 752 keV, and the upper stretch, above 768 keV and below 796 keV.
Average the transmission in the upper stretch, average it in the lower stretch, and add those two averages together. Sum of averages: 386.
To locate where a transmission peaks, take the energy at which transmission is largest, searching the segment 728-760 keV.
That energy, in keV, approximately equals 730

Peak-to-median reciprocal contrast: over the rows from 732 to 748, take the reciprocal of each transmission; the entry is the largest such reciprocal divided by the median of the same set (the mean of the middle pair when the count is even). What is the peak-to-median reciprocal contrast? 1.05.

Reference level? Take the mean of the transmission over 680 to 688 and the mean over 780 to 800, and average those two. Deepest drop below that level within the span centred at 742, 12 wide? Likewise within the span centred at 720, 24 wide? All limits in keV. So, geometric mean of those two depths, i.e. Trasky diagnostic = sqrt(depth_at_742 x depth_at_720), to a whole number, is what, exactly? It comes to 14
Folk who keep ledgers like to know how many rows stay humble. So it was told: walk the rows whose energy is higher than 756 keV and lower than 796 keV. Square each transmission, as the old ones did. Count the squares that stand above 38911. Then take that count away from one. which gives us -7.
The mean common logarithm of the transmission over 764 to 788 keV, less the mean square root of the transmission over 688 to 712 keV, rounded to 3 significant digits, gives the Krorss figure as -11.6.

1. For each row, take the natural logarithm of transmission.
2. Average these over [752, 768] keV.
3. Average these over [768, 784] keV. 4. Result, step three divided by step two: 1.01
